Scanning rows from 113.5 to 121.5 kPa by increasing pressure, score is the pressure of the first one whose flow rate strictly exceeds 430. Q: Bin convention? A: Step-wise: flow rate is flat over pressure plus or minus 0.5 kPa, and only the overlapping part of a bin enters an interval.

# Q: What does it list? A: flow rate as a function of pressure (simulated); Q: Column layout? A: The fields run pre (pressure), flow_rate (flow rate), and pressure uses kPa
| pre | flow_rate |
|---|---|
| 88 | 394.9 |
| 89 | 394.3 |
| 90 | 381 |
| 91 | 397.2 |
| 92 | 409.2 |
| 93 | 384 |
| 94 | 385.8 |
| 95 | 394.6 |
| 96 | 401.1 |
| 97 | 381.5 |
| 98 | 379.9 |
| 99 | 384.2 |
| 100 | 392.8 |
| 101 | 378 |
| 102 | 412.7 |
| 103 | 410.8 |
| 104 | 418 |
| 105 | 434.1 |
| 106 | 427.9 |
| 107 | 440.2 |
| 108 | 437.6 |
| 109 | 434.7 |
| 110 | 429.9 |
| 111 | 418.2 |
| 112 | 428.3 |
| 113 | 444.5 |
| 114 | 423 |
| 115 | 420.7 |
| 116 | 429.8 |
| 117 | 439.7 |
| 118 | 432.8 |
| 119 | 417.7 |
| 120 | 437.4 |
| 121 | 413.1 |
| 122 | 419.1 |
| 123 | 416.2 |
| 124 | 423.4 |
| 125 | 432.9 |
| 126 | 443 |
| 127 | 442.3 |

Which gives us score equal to 117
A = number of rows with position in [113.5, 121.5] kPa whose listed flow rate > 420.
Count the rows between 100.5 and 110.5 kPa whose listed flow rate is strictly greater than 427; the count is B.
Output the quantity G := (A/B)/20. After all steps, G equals 0.05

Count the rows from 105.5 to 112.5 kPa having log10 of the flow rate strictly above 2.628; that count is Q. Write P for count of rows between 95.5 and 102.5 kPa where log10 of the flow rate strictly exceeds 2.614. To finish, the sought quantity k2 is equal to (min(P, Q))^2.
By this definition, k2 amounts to 1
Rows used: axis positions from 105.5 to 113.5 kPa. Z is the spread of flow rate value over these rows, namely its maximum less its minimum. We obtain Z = 26.3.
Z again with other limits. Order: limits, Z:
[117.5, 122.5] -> 24.3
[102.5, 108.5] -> 29.4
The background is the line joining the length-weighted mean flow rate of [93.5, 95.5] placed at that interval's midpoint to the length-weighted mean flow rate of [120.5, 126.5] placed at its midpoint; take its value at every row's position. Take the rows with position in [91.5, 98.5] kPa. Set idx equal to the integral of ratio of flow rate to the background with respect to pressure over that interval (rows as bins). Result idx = 7.0 kPa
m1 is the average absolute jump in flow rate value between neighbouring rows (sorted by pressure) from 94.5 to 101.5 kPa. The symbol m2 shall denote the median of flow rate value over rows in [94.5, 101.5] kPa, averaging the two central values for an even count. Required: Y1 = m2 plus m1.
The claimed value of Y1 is 393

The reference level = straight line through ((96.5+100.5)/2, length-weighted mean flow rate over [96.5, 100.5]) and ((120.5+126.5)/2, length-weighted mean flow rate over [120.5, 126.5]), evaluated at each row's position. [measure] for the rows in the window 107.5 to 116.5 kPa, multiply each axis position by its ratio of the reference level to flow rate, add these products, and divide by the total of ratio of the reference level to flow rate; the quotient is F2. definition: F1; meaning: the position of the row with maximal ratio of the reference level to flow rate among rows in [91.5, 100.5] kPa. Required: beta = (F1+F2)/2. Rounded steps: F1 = 98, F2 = 112.0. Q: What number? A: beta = 105.0 kPa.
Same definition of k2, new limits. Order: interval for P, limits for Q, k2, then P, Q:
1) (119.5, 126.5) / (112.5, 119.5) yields 16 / 7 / 4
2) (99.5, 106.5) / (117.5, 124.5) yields 4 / 4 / 2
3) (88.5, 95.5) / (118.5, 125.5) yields 0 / 0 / 2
